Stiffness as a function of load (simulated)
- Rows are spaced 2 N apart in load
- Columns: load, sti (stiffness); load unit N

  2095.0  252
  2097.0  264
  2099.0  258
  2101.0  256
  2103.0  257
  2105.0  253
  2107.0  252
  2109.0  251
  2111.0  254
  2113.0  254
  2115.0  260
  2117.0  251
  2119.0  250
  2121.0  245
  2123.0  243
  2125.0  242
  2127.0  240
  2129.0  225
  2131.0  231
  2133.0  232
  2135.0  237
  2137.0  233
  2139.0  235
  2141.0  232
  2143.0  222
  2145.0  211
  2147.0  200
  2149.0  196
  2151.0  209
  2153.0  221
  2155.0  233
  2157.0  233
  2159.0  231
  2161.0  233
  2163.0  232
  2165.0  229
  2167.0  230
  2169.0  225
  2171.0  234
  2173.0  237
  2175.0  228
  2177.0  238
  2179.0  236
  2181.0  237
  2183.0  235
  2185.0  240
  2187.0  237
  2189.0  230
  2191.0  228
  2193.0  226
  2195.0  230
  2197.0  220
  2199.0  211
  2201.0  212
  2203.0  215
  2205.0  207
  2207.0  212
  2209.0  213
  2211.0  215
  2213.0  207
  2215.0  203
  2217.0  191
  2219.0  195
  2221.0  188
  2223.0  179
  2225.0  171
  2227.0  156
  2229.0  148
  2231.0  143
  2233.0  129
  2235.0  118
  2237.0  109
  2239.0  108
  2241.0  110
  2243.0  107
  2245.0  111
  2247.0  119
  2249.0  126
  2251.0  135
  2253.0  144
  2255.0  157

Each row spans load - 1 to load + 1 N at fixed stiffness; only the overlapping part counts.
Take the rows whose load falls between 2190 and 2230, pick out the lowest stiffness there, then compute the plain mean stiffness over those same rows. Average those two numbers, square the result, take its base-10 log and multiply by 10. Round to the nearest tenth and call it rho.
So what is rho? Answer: 44.8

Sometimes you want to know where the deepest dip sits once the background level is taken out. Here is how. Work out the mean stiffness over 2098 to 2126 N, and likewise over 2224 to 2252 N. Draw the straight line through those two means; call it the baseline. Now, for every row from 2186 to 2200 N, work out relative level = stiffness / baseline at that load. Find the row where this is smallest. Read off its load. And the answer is 2199.0 N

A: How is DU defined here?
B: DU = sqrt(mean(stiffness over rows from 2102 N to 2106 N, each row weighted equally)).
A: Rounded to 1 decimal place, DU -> 16.0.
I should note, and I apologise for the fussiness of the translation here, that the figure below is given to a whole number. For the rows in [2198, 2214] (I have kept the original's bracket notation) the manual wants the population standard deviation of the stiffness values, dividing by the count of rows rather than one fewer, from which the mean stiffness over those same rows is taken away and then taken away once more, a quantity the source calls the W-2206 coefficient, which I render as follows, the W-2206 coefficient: -420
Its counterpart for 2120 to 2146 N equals -457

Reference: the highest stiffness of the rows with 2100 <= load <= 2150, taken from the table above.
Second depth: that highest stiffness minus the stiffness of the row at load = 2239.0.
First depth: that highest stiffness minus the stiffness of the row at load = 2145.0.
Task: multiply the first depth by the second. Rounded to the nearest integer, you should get 7448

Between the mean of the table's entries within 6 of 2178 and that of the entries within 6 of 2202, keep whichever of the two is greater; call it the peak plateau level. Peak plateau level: 235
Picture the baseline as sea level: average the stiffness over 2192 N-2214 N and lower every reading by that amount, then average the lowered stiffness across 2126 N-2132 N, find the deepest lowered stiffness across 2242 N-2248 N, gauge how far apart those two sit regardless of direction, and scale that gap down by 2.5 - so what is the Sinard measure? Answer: 50.0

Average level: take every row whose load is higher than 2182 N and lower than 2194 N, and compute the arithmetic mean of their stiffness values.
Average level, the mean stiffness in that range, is 233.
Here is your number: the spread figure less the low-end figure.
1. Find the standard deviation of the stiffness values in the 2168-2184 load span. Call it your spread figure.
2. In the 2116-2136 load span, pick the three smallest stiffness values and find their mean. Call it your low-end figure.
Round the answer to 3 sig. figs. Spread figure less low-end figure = -225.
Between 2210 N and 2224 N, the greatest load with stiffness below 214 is 2223.0 N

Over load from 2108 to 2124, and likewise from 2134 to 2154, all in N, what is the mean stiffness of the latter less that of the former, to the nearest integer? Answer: -31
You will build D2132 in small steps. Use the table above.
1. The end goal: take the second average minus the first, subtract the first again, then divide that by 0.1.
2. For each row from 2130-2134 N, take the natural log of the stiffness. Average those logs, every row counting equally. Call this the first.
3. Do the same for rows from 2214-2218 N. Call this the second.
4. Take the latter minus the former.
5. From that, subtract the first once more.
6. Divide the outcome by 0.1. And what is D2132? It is -56.1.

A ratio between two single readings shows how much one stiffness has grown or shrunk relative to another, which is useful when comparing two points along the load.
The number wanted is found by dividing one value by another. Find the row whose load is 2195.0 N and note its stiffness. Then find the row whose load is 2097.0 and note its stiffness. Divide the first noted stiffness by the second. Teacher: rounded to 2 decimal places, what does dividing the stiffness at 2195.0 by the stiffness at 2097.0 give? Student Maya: 0.87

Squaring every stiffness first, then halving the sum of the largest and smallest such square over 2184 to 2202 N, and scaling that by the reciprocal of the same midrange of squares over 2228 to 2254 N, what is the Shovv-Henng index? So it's 3.1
